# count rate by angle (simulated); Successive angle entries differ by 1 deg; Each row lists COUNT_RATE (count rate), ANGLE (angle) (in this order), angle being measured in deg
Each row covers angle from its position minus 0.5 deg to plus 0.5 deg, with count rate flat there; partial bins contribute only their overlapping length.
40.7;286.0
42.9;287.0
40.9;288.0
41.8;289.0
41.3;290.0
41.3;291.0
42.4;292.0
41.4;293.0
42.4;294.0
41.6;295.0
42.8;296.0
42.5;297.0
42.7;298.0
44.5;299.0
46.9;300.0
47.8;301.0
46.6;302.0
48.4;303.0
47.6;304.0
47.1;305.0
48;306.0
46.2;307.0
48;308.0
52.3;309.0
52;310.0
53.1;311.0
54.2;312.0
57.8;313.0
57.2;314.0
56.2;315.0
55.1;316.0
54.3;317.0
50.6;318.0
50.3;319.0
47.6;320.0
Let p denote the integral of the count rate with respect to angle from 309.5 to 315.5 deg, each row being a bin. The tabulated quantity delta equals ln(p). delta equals 5.80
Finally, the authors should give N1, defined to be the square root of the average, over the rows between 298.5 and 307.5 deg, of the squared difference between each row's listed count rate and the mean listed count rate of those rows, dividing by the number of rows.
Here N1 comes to 1.1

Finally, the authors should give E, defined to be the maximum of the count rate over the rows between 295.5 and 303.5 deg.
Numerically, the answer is 48.4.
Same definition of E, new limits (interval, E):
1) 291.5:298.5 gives 42.8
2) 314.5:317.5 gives 56.2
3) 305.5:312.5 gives 54.2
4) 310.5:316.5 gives 57.8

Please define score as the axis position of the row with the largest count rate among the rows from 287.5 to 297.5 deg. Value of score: 296.0 deg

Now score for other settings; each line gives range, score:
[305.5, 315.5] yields 313.0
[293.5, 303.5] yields 303.0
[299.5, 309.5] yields 309.0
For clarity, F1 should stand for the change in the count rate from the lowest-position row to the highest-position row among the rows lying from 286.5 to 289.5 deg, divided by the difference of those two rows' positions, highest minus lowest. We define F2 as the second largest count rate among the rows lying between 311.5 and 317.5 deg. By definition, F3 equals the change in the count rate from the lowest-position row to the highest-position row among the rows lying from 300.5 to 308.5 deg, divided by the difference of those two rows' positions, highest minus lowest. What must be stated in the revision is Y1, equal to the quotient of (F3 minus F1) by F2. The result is 0.010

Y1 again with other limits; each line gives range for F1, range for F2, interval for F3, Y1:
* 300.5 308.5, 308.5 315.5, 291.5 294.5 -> 0.000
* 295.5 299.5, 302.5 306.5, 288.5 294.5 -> -0.009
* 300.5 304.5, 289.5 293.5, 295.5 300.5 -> 0.026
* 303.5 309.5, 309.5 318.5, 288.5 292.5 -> -0.013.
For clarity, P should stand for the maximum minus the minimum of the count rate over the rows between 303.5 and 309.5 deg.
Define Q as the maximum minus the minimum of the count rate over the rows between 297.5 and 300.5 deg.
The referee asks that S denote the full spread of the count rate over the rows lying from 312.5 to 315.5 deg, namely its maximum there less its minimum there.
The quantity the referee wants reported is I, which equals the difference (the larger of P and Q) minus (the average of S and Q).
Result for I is 3.2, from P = 6.1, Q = 4.2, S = 1.6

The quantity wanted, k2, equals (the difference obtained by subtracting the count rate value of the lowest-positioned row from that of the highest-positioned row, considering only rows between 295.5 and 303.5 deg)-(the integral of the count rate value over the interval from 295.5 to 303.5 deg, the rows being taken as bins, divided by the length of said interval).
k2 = -39.7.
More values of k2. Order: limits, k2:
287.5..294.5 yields -40.1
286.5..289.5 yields -43.0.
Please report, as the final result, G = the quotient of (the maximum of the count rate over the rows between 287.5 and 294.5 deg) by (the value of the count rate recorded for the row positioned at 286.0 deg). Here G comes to 1.04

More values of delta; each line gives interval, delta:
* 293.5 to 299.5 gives 5.55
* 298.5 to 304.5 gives 5.64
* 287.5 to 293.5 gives 5.52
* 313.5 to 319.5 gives 5.78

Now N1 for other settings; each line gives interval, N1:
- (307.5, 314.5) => 3.1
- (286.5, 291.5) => 0.7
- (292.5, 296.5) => 0.6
